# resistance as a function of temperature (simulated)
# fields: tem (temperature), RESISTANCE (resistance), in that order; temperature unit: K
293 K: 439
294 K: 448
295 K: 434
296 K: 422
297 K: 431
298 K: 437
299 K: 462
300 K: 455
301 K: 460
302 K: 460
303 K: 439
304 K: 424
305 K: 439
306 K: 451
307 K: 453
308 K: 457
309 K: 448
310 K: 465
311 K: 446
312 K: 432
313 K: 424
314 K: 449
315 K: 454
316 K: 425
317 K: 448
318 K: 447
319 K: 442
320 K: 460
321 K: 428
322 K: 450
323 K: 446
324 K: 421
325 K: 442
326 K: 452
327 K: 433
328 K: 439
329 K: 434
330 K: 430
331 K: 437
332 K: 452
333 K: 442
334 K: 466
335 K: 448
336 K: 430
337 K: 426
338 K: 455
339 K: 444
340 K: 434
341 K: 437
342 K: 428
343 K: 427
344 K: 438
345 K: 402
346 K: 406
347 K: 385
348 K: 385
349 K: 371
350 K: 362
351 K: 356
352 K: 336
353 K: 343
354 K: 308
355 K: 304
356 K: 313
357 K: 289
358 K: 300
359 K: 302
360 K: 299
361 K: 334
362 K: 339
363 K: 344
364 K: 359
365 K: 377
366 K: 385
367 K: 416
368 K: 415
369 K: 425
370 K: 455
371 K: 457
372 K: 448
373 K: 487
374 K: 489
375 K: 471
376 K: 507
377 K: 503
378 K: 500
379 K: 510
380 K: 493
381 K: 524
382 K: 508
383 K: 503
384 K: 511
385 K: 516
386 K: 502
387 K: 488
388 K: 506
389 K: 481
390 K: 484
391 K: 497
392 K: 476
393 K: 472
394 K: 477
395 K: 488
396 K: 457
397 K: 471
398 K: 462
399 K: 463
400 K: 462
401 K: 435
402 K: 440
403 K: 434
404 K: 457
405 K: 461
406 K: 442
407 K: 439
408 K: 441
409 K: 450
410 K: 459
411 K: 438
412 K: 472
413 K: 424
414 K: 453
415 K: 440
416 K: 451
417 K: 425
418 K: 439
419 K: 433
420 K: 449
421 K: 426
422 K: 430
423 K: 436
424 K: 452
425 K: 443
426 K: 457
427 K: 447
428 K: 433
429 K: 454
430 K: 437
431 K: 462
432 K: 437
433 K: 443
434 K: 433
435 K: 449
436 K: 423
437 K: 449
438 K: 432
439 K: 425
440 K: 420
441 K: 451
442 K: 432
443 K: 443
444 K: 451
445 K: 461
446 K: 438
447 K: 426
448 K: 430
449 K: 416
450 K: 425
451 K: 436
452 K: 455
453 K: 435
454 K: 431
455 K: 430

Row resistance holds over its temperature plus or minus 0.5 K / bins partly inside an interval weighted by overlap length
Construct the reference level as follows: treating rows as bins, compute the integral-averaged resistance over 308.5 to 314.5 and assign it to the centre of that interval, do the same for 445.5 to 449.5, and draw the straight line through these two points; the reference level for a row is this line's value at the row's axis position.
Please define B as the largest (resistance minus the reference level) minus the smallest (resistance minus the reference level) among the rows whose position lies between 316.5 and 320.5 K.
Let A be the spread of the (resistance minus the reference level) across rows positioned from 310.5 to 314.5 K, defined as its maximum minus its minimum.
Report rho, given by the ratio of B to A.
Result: 0.72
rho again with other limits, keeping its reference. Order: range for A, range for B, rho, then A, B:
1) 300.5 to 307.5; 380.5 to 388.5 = 0.99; 36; 35.3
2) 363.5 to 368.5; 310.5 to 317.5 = 0.53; 57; 30.2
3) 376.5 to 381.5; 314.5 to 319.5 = 0.93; 31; 28.9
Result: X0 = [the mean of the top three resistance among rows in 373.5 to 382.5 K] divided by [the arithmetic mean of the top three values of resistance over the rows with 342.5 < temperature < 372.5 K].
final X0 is 1.13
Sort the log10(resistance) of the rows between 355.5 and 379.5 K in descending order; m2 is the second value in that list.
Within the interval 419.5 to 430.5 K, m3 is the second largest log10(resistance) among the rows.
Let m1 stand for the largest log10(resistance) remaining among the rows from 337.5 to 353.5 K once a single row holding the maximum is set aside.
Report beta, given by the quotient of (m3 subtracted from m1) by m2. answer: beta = -0.004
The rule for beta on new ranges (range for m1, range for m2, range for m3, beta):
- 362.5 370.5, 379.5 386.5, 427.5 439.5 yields -0.011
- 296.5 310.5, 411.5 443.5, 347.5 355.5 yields 0.036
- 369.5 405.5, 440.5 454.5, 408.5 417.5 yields 0.019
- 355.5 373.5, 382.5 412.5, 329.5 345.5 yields 0.001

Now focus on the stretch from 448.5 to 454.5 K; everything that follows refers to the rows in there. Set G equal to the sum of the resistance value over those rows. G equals 2598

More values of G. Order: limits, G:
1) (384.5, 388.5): 2012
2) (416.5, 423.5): 3038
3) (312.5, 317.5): 2200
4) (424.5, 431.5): 3133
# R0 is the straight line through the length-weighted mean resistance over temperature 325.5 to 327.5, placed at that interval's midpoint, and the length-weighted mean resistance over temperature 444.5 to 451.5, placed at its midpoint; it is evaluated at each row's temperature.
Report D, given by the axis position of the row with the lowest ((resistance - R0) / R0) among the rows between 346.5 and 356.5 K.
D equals 355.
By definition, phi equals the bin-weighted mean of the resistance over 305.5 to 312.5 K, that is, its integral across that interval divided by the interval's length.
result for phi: 450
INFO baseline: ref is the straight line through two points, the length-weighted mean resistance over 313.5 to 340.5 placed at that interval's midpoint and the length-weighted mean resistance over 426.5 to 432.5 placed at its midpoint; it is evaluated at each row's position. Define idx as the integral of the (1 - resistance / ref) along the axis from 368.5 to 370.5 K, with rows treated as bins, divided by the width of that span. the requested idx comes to 0.007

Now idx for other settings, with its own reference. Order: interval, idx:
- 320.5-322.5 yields 0.006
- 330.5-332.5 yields -0.005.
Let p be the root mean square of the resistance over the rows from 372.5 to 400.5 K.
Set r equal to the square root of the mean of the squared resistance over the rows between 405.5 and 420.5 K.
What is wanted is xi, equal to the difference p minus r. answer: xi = 46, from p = 490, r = 444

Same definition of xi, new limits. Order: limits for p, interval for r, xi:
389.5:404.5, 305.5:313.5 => 18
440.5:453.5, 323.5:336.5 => -2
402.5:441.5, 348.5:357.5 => 110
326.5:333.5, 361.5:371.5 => 39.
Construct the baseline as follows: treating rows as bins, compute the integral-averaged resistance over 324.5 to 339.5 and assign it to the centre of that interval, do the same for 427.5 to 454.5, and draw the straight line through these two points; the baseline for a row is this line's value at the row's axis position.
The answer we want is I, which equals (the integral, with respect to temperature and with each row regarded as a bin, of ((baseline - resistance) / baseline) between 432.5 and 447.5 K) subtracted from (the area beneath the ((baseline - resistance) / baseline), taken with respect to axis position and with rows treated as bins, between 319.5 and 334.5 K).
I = 0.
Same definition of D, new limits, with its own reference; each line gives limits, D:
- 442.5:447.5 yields 447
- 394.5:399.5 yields 396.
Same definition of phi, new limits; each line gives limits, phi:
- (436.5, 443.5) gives 436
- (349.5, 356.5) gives 332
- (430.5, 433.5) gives 447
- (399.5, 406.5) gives 447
